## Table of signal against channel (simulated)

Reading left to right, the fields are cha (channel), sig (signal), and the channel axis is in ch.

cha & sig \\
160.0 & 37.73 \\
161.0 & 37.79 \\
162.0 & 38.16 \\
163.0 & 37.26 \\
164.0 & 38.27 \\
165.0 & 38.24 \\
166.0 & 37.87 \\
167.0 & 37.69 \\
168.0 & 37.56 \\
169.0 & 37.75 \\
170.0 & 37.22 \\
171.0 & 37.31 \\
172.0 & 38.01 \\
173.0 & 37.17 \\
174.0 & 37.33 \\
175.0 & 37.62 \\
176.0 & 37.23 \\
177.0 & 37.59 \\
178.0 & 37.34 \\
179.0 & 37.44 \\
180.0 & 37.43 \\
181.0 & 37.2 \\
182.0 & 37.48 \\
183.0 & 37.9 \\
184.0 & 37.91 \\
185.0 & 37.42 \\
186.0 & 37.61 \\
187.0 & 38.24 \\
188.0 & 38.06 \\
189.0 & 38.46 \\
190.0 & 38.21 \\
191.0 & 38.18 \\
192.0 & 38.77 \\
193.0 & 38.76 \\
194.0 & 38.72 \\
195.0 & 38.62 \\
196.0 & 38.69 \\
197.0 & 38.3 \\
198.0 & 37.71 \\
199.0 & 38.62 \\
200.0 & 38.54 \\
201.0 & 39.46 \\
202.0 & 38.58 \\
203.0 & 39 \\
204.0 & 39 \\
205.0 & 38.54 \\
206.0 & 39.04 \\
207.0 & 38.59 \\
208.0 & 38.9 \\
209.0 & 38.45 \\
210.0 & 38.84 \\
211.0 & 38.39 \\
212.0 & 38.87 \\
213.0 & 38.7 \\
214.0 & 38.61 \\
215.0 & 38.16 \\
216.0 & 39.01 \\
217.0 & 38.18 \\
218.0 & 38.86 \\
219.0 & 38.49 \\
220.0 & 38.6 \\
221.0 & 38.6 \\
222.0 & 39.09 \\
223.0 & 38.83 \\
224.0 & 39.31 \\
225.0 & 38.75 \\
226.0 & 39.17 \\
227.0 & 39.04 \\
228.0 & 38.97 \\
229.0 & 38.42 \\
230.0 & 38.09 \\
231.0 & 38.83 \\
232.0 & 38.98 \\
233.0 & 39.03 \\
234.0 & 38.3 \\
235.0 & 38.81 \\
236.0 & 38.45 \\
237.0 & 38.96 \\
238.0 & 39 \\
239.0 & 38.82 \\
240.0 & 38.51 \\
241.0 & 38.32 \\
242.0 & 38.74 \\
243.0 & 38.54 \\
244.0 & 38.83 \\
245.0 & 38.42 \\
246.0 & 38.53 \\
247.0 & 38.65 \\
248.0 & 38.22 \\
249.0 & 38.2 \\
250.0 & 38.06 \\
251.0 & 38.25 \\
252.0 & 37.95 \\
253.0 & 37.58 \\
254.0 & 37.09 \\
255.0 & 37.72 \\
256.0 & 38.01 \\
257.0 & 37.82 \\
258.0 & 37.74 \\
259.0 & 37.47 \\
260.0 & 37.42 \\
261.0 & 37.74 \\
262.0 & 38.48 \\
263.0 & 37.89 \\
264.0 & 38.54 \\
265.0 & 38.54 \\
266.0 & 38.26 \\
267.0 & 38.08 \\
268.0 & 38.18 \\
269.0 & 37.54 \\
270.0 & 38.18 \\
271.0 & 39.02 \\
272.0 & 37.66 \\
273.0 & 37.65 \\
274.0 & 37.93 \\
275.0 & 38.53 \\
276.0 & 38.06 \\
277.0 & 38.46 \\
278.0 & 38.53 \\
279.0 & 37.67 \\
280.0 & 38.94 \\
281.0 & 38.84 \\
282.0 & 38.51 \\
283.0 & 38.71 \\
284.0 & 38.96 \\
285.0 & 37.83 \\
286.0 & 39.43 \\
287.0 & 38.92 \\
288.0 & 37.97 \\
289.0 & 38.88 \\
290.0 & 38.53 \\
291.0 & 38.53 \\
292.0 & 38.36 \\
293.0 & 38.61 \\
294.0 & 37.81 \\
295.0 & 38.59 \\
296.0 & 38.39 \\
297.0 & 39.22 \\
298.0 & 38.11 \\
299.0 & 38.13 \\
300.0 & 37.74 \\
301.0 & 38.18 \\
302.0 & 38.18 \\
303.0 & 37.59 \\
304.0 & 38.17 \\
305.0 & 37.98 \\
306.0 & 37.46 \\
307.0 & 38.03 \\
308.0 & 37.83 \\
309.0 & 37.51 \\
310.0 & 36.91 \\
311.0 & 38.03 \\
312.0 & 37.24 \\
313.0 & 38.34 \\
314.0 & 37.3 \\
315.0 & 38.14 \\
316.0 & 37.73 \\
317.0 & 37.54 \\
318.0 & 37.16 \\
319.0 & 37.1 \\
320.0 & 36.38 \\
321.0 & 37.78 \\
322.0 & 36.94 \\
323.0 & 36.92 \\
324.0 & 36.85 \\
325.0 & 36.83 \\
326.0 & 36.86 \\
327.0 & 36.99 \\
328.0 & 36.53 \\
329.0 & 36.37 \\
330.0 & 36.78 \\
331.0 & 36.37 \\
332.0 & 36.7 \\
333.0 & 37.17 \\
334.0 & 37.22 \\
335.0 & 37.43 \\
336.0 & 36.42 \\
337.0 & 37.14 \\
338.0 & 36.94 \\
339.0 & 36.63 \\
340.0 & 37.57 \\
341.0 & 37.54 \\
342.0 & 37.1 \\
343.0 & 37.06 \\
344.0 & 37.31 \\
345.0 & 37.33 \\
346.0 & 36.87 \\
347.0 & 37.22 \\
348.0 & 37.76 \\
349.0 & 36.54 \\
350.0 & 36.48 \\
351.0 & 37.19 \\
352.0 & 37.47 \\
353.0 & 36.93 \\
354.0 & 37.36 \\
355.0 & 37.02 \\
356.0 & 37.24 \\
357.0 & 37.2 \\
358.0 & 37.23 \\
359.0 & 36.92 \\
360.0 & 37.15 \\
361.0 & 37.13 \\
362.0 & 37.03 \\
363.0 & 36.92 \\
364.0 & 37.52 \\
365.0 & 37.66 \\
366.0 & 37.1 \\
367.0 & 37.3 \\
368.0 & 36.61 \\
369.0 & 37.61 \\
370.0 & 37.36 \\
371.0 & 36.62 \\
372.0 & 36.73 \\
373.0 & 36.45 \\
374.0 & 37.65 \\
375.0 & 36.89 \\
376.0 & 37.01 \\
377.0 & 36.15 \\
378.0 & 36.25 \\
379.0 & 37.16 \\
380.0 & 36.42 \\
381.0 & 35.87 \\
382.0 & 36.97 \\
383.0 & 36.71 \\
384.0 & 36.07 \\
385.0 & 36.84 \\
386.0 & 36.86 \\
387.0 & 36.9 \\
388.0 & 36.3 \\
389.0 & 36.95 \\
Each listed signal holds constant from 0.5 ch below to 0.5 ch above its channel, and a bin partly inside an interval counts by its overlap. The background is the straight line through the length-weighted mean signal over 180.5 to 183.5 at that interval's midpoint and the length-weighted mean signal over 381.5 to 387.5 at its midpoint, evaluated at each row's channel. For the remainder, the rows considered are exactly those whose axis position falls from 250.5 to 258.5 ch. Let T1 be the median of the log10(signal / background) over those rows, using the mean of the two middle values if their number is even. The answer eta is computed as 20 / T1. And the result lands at 3128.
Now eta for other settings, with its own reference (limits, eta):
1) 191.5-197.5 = 1426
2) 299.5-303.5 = 1915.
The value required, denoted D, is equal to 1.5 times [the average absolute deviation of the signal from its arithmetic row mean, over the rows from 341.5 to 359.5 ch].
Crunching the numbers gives 0.35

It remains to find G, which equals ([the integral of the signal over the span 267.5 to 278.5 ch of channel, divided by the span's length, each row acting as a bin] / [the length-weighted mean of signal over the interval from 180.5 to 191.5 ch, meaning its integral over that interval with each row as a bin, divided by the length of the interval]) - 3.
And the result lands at -1.99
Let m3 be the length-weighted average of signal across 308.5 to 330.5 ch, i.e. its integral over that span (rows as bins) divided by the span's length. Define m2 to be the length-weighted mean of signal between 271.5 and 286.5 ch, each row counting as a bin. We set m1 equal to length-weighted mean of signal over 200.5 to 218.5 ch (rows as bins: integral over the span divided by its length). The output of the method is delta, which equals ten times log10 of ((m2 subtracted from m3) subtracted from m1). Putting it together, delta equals 16.0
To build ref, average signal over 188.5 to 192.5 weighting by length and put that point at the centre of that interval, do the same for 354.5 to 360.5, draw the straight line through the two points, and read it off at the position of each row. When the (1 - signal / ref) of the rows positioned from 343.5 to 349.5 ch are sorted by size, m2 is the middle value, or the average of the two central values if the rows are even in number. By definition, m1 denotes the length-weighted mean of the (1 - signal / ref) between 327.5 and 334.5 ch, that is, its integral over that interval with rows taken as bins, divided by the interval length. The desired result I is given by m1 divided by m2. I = -12.8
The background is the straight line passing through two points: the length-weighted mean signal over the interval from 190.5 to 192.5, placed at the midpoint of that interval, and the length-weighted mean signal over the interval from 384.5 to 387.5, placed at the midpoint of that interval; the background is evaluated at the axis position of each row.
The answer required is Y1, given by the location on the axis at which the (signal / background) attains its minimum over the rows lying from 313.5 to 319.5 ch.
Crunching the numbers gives 319.0 ch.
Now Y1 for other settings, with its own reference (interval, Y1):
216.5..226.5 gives 217.0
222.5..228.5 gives 225.0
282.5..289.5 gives 285.0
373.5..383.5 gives 381.0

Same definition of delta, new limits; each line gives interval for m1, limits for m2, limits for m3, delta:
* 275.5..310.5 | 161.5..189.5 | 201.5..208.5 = 15.7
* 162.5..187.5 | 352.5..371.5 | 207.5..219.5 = 15.6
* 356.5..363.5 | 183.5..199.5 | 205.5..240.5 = 15.6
